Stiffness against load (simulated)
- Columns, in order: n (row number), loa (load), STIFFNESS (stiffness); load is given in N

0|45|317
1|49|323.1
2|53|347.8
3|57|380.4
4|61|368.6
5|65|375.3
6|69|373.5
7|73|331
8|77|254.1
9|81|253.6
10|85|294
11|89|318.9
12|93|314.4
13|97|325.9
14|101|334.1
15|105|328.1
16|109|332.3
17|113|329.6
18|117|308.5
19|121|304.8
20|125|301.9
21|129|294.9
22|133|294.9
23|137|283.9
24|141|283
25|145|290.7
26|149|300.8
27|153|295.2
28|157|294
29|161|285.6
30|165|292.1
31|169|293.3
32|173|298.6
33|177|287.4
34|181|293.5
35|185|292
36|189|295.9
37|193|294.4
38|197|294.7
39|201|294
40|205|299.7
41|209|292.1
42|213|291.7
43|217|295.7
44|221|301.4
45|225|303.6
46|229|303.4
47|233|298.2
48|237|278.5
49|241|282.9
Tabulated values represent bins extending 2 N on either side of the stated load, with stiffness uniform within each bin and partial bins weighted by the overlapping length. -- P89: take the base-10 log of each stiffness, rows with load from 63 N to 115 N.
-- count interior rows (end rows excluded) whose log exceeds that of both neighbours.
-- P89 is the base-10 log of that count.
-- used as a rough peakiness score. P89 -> 0.48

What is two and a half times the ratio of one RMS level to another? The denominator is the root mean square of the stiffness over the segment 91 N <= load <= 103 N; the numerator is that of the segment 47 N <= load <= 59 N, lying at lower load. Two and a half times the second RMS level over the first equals 2.70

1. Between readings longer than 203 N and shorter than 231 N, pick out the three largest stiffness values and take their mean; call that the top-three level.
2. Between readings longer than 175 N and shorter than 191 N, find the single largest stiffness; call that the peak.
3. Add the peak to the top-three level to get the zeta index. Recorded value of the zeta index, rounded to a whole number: 599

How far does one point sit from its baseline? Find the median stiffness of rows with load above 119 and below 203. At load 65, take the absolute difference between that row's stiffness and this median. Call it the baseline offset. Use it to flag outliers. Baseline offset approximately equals 81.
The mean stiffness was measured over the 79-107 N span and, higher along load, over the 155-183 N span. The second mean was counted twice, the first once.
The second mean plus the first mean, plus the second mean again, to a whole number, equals 894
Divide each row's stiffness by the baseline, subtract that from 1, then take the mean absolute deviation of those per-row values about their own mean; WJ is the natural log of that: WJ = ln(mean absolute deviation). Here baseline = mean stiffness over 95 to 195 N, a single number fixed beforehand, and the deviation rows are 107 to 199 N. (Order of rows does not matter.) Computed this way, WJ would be -3.6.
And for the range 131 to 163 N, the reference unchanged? -4.1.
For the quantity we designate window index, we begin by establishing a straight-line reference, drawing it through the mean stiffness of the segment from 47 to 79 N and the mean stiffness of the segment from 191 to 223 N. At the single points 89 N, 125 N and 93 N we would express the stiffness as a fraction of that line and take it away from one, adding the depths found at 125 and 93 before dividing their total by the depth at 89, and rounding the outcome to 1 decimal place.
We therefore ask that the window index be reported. 2.5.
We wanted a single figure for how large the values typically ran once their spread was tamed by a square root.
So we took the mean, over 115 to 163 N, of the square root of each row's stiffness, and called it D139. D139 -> 17.17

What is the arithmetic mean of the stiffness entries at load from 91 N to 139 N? 313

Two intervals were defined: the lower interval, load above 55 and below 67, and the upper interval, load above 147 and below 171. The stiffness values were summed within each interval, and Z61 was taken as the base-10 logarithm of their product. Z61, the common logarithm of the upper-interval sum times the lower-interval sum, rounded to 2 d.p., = 6.30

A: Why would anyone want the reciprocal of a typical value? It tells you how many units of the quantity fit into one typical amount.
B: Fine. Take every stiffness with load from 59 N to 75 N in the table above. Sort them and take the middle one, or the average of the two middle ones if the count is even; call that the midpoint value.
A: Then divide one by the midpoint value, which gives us 0.0027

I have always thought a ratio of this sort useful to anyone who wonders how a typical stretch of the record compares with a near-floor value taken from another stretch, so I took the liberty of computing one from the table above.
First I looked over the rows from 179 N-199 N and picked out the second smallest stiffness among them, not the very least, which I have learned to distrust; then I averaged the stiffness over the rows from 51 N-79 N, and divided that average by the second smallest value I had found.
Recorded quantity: 1.18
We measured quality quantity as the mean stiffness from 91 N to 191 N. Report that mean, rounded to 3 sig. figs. 302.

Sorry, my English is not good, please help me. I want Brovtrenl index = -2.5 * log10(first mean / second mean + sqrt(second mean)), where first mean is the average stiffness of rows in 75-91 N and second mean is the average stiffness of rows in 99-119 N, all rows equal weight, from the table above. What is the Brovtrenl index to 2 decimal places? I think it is -3.19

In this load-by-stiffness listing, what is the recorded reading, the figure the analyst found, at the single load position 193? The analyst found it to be 294.4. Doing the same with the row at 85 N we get 294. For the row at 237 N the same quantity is 278.5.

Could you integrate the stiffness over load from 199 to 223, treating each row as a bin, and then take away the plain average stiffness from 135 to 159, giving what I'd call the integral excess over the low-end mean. 6807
